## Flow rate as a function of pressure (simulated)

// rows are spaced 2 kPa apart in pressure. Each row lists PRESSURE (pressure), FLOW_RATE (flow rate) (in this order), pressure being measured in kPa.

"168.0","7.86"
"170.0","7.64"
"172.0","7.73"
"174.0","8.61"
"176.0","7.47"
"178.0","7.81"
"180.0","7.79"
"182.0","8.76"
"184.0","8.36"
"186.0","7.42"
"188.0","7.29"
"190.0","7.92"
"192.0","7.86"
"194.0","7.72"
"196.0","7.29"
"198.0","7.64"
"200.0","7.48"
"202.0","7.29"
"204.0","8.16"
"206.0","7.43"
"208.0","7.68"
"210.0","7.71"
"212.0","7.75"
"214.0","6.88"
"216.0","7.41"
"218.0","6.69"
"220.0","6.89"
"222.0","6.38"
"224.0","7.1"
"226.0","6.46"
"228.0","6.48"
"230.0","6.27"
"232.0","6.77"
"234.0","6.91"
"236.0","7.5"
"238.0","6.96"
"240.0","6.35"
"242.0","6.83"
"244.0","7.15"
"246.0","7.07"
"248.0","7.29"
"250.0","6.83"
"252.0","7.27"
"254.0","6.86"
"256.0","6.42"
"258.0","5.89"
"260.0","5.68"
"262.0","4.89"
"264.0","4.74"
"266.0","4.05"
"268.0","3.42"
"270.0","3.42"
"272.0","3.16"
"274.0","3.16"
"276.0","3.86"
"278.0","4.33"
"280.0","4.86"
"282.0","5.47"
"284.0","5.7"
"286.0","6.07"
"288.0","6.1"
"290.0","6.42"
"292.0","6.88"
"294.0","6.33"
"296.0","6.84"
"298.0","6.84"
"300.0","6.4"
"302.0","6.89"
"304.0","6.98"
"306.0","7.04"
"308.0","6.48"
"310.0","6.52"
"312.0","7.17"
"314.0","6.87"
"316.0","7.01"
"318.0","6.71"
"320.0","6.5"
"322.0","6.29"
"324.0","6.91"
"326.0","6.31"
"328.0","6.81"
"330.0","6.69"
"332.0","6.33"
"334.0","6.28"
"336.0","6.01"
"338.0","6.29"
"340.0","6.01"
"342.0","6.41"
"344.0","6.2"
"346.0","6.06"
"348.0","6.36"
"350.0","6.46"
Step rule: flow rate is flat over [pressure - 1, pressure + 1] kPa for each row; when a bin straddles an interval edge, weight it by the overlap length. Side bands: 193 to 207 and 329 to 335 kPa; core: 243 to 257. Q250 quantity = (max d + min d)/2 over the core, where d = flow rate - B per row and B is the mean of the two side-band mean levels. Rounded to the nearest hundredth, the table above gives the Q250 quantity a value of -0.15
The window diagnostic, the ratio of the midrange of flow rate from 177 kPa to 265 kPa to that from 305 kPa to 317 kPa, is 0.99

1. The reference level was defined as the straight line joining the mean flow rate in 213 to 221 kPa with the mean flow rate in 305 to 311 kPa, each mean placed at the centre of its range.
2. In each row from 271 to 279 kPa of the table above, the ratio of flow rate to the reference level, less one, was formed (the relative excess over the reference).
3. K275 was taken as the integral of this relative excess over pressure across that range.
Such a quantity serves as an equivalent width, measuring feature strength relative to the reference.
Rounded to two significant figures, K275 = -3.7 kPa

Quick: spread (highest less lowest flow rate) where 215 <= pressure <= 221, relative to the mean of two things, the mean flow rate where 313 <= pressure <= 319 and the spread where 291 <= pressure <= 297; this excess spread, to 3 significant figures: -2.99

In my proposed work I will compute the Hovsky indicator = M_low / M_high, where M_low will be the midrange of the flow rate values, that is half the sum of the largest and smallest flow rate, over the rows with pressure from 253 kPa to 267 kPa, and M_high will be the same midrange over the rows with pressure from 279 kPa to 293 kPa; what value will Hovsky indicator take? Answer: 0.93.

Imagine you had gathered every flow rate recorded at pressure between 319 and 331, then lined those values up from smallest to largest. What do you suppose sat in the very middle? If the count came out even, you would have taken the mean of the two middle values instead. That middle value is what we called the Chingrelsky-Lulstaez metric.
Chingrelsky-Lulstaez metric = 6.6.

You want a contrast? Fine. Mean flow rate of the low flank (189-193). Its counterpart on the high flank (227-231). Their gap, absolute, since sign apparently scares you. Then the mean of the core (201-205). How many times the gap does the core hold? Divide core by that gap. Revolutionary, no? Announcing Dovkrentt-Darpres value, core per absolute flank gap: 5.1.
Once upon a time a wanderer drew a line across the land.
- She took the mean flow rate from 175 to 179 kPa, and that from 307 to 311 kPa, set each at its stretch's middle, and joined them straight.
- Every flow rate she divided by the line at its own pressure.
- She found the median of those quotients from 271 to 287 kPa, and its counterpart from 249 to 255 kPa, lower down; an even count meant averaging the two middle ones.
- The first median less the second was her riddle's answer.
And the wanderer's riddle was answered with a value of -0.30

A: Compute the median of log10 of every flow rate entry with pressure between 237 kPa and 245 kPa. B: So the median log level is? 0.84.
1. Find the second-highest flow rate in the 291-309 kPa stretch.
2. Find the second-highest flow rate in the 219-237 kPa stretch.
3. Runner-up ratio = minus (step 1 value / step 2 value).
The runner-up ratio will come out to -0.98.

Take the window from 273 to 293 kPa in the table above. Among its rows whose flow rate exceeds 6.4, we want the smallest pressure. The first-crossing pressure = 290.0 kPa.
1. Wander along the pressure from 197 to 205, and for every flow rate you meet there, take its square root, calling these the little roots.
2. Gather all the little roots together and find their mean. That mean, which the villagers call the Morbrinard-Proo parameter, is 2.8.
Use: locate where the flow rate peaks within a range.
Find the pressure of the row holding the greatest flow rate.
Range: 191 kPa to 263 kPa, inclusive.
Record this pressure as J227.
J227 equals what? 204.0 kPa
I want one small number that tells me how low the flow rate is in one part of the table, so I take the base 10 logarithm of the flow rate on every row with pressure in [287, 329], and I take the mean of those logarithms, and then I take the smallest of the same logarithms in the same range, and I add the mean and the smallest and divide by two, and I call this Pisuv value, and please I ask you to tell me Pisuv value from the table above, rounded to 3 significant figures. 0.805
